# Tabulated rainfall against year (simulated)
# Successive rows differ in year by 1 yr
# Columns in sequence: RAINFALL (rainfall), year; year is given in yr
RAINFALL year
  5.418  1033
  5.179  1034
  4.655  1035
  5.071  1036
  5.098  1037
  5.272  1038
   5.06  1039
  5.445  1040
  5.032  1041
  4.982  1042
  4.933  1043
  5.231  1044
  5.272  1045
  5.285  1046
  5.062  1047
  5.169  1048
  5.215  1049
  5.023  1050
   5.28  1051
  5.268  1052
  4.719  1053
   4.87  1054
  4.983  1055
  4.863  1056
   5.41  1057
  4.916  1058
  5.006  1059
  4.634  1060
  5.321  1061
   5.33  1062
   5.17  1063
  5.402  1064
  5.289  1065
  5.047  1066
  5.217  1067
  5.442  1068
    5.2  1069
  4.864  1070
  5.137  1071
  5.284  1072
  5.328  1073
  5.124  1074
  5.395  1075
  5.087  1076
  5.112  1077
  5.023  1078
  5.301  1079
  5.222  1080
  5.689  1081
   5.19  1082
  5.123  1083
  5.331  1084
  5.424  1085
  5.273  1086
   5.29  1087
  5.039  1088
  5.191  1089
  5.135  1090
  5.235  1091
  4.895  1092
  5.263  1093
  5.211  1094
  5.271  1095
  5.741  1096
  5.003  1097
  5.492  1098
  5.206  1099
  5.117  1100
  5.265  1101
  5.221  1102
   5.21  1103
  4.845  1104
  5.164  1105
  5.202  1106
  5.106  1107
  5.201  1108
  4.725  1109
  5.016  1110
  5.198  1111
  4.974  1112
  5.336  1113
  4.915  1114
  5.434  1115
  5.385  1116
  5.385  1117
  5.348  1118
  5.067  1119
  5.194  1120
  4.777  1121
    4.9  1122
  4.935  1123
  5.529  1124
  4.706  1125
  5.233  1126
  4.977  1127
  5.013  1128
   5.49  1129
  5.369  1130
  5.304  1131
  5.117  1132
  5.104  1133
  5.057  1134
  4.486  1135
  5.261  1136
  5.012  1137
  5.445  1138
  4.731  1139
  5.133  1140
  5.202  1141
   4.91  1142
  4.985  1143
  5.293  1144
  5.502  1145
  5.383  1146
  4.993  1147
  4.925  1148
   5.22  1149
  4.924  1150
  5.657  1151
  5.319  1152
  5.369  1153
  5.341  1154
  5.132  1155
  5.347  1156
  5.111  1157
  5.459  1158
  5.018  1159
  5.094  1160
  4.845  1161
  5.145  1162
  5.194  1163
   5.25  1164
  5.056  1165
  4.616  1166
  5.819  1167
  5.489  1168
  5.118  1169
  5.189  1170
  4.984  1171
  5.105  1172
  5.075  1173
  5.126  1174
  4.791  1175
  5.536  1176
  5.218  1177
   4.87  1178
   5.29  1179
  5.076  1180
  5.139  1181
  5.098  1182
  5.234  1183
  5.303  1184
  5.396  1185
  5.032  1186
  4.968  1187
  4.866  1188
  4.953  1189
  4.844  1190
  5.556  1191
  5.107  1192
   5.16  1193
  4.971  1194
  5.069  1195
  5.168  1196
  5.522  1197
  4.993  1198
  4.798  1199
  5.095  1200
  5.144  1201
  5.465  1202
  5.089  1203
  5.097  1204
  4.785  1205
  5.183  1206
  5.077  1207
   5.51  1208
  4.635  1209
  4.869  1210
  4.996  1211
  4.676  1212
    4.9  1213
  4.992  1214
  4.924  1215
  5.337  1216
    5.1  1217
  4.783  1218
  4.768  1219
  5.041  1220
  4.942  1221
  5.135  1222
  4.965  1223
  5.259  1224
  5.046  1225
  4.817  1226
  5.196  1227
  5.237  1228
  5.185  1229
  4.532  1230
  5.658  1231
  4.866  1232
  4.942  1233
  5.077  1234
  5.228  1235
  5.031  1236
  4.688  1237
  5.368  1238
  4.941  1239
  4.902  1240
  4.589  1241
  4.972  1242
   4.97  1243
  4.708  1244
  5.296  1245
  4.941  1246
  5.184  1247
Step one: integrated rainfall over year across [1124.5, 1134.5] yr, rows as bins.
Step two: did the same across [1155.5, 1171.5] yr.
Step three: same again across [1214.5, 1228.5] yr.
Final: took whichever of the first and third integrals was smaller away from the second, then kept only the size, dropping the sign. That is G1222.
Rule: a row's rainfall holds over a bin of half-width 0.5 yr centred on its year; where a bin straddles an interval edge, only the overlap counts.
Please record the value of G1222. 31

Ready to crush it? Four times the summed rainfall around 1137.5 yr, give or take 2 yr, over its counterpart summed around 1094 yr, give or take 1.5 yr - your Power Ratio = 5.2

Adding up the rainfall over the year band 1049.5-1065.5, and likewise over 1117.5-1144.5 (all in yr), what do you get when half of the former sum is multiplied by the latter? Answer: 5605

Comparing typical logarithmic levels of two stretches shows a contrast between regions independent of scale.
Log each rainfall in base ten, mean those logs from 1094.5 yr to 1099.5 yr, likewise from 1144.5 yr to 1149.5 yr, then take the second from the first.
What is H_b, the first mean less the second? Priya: 0.011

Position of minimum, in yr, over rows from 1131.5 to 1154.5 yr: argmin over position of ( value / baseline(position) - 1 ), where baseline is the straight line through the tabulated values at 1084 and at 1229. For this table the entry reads 1135 yr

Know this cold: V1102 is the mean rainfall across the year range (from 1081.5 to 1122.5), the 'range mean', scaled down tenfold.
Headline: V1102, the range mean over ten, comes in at 0.518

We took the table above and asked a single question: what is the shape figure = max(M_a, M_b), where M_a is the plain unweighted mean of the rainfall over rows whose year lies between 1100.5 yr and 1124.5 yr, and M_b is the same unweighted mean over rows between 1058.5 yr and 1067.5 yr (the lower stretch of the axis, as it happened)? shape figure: 5.16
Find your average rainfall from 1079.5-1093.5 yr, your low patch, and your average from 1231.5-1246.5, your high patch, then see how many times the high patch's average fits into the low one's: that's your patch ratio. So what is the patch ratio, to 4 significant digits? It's 1.054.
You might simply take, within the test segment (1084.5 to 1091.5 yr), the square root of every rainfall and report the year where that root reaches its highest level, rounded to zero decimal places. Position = 1085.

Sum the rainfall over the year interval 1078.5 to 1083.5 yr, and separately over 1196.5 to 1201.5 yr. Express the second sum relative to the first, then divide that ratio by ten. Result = 0.096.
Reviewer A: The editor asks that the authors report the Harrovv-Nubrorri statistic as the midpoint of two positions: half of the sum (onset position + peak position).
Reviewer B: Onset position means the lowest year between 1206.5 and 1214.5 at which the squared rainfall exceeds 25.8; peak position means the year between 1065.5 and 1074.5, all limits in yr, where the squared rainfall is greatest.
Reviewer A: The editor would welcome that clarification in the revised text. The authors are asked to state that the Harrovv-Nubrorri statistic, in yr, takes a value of 1138.0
